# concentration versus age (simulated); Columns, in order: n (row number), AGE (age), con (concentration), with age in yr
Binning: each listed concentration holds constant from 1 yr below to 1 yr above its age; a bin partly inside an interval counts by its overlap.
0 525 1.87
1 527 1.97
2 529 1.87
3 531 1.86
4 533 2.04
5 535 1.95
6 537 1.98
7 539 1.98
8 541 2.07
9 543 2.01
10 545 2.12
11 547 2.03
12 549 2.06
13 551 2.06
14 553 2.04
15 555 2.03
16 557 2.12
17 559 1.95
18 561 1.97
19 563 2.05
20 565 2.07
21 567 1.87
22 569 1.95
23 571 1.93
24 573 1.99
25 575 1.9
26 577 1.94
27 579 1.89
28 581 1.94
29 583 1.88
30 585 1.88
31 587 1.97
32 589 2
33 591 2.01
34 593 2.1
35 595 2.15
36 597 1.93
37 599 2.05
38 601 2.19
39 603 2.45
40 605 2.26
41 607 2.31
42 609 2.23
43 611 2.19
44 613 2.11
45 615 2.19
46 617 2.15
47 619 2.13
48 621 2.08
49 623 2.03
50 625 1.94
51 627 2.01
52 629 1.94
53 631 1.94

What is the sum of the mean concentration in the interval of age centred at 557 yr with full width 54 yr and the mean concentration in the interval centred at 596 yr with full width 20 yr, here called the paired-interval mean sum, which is 4.10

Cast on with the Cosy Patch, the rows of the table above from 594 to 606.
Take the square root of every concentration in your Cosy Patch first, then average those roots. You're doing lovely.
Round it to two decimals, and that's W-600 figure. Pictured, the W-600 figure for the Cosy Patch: 1.47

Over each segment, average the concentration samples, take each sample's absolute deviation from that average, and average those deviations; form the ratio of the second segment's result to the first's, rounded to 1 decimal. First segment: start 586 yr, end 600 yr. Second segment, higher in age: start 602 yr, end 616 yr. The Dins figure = 1.3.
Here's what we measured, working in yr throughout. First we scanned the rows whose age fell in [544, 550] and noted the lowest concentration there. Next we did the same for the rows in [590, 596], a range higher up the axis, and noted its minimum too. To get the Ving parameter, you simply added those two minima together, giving 4.04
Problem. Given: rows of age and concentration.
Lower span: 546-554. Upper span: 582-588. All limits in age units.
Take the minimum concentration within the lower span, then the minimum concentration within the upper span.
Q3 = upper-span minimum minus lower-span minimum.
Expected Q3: -0.15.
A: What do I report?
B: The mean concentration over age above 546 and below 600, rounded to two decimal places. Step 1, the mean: 1.99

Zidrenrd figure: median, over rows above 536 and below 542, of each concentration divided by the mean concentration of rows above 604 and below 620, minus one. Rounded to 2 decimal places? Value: -0.10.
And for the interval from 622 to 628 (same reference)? -0.08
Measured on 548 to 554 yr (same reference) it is -0.06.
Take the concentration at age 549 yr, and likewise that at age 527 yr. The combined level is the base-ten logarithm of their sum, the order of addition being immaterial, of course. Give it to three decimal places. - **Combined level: 0.605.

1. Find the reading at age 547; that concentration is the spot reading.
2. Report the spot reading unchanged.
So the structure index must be 2.03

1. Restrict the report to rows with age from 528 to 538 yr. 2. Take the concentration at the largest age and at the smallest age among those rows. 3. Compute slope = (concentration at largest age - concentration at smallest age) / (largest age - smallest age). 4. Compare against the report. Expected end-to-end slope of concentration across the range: 0.014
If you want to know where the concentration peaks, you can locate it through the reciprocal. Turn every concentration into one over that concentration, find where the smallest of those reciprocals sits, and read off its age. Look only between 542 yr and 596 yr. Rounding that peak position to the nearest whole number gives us 595 yr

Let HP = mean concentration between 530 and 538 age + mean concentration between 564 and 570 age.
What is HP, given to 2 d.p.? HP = 3.92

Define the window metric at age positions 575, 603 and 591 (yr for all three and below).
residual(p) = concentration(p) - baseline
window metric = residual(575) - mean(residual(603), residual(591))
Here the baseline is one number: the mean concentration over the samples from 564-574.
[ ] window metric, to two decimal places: -0.33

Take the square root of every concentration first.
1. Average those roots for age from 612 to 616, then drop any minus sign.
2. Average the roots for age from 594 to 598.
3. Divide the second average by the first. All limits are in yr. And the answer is 0.97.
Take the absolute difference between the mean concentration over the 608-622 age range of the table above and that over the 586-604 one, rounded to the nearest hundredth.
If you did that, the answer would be 0.06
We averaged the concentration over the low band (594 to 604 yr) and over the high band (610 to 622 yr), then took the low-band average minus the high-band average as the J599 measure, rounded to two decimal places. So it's 0.01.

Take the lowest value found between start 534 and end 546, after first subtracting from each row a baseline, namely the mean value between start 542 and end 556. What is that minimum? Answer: -0.10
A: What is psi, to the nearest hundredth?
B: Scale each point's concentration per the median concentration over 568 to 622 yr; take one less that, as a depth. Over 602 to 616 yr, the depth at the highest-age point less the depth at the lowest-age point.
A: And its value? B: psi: 0.13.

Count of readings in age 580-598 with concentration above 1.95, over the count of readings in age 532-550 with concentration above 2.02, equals 1.0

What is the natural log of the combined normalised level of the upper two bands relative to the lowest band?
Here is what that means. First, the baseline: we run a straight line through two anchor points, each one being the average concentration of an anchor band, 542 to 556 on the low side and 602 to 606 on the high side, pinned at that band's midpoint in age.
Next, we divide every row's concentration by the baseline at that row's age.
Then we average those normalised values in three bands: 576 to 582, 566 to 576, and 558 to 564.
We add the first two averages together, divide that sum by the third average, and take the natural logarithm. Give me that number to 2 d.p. 0.62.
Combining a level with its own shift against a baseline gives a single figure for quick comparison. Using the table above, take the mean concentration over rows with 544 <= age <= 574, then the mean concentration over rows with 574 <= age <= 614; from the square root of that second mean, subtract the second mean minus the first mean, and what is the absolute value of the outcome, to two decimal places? 1.39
